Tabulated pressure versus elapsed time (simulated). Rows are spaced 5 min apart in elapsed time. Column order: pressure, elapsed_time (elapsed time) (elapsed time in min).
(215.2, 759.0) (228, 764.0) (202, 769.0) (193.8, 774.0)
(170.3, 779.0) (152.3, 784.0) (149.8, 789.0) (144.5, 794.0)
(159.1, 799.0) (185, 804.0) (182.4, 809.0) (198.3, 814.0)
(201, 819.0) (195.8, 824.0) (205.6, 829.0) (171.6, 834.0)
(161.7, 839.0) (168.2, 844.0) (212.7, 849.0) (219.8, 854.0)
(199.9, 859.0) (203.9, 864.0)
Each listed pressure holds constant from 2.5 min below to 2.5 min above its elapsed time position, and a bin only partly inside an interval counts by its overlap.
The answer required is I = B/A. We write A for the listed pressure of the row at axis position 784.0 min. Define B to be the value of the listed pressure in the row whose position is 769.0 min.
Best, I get 1.33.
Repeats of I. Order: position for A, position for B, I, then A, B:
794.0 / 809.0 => 1.26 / 144.5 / 182.4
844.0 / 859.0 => 1.19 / 168.2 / 199.9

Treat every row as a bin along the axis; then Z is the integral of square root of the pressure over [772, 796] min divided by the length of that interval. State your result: 12.7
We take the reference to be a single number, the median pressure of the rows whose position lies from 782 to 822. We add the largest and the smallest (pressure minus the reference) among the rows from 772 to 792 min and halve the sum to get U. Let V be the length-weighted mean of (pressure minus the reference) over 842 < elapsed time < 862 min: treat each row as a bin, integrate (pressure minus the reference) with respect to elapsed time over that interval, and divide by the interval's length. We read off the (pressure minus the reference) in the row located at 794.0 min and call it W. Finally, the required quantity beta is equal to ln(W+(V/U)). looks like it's 1.0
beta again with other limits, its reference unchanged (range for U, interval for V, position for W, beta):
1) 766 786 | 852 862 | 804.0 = 3.0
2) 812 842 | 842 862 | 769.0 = 3.5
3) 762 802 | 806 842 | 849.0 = 3.8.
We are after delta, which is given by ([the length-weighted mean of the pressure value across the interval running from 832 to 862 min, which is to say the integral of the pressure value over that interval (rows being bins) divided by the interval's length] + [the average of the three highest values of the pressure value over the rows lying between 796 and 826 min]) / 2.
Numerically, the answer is 194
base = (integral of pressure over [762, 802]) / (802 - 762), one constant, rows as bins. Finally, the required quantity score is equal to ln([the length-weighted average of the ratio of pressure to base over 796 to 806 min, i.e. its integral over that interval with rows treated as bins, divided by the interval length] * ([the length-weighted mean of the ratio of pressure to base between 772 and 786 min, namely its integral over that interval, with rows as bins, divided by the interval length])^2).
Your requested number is -0.05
